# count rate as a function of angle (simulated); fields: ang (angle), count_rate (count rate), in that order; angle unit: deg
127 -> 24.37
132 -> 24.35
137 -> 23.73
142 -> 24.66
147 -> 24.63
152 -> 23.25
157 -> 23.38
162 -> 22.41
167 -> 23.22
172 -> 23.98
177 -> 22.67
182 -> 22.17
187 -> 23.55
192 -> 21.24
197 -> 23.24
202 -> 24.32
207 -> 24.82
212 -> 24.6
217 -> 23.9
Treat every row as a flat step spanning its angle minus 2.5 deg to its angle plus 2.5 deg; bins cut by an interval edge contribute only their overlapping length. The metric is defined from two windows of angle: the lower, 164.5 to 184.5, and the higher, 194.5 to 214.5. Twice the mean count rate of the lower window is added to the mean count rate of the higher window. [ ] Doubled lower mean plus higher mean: 70.3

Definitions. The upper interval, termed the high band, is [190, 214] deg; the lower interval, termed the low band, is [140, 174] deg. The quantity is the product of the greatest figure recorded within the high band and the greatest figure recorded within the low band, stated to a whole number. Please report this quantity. 612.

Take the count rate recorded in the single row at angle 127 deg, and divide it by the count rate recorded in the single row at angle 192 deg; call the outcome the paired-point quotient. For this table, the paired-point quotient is 1.15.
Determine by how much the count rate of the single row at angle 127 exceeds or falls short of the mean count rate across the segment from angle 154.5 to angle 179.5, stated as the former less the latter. 1.2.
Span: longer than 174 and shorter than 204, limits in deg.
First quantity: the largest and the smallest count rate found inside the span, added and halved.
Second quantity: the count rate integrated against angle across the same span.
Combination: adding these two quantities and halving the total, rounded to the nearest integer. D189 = 354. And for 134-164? 367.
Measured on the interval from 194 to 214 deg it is 254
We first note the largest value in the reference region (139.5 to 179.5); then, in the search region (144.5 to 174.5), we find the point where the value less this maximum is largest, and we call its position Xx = 147 deg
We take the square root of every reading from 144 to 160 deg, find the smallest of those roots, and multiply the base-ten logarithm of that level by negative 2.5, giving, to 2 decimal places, -1.71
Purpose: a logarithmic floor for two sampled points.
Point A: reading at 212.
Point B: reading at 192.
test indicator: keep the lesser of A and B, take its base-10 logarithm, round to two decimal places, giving 1.33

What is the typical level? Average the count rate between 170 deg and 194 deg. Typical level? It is 22.7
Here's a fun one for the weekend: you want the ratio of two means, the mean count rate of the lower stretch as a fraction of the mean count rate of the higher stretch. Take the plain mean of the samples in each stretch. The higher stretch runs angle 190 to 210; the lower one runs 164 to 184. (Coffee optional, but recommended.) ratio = 0.98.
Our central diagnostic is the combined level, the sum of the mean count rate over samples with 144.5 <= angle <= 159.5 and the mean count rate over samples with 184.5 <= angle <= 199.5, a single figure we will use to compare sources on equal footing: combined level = 46.4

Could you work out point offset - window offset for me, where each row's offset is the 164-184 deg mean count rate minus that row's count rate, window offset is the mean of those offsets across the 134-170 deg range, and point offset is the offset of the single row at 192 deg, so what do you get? 2.4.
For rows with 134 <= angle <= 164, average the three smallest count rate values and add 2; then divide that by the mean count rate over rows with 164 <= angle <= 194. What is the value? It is 1.10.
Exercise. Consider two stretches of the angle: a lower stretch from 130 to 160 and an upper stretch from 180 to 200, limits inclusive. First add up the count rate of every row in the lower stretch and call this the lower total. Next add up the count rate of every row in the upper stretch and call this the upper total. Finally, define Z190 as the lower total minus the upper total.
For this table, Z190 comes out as 54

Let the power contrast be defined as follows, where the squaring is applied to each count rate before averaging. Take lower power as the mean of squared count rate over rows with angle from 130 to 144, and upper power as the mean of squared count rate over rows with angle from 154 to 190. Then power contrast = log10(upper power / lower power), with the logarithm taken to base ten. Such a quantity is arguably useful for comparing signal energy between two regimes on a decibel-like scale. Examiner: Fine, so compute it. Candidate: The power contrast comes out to -0.044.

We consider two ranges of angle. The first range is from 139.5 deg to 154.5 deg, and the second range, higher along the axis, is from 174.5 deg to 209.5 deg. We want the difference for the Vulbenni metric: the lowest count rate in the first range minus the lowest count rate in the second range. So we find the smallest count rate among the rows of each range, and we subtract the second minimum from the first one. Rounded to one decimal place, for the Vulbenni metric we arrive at 2.0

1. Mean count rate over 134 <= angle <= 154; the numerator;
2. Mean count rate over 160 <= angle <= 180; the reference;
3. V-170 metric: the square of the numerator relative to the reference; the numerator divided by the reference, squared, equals 1.09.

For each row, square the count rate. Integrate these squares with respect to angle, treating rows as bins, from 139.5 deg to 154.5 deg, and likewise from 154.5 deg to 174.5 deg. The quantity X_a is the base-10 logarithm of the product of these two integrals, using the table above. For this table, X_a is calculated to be 7.98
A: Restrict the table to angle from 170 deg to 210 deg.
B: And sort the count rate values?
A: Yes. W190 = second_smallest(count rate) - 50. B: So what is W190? -27.8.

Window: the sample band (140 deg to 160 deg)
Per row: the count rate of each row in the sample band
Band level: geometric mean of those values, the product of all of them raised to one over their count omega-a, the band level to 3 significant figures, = 24.0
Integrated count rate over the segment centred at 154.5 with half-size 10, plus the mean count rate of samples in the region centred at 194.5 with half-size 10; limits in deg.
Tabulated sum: 491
